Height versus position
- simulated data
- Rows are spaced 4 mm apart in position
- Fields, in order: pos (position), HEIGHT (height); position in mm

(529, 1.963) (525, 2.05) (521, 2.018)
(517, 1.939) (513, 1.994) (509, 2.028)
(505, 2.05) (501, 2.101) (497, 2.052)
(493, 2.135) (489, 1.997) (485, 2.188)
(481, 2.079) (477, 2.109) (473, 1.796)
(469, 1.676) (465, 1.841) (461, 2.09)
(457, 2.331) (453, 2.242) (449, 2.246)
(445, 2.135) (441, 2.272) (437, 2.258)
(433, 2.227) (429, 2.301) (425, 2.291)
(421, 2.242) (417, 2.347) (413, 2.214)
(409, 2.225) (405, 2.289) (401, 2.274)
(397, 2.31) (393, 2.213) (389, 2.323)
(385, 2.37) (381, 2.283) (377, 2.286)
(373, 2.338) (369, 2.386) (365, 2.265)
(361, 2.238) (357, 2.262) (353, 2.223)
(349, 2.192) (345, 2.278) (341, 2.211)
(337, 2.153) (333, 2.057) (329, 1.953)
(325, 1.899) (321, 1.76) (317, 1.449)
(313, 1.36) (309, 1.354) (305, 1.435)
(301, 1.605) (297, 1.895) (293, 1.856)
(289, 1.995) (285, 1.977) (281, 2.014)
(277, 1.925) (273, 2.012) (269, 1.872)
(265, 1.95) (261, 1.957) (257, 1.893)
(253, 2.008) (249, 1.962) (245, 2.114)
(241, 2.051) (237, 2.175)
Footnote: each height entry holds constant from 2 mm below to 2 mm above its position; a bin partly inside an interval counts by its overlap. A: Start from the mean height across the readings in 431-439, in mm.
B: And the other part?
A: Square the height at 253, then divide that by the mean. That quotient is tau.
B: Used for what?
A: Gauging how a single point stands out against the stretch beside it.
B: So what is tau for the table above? 1.8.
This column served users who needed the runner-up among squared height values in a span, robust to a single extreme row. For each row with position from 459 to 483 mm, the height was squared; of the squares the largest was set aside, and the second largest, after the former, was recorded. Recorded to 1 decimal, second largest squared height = 4.4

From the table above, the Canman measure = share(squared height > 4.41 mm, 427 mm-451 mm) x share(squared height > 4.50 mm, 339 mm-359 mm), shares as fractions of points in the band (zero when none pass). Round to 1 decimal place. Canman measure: 1.0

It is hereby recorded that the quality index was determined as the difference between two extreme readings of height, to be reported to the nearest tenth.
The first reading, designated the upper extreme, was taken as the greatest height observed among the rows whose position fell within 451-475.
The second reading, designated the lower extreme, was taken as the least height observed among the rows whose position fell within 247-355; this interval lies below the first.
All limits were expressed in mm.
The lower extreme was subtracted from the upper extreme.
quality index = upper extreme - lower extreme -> 1.0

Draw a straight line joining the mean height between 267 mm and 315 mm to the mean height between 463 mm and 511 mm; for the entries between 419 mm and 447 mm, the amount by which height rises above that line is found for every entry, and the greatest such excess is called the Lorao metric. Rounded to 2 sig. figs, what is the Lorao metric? 0.36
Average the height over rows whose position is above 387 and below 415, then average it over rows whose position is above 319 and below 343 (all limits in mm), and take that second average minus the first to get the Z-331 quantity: -0.26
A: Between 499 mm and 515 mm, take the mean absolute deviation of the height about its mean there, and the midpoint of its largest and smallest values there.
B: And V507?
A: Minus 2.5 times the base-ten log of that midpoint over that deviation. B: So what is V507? -4.51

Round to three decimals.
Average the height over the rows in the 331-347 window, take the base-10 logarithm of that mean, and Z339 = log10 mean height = 0.337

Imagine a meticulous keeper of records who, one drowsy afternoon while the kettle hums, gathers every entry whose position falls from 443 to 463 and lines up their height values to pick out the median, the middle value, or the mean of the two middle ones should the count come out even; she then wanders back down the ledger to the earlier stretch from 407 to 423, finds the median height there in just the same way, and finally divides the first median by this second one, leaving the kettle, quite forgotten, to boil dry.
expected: 1.0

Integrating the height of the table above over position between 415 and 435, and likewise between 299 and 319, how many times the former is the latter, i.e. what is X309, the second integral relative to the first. 0.63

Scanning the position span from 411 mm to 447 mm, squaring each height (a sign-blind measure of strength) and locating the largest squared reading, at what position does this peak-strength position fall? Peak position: 417 mm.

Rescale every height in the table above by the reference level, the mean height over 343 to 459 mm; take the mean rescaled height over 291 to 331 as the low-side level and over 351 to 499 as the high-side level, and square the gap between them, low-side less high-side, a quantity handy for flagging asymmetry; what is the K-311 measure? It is 0.057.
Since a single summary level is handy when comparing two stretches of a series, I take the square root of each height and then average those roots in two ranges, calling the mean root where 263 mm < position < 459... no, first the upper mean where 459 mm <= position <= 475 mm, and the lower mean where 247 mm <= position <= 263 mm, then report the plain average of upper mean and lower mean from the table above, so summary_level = 1.38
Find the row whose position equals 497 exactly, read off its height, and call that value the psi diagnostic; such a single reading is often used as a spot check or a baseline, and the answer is 2.052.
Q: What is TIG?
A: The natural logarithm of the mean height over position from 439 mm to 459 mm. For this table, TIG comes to 0.81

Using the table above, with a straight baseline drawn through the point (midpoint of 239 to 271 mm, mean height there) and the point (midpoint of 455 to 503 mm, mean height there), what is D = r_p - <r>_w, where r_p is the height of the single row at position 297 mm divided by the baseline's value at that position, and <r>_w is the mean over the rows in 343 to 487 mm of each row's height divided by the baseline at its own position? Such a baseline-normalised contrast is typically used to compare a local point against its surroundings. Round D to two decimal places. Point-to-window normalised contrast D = -0.14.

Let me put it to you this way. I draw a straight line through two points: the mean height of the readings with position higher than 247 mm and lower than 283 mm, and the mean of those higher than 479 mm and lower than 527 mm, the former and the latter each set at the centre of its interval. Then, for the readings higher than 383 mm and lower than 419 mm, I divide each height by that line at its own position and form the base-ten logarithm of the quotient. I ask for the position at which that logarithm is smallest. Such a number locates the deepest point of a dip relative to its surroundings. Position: 413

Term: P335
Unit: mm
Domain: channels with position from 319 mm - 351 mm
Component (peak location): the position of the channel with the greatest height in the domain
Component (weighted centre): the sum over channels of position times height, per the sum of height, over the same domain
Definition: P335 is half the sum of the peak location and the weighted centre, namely 340.4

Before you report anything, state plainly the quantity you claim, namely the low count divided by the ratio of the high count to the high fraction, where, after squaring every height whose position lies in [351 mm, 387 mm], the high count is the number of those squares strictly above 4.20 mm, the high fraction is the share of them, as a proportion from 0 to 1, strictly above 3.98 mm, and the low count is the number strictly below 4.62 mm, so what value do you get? 0.0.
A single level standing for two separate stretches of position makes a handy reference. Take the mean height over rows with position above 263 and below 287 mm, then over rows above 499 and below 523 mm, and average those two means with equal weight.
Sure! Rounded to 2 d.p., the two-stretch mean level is 1.99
